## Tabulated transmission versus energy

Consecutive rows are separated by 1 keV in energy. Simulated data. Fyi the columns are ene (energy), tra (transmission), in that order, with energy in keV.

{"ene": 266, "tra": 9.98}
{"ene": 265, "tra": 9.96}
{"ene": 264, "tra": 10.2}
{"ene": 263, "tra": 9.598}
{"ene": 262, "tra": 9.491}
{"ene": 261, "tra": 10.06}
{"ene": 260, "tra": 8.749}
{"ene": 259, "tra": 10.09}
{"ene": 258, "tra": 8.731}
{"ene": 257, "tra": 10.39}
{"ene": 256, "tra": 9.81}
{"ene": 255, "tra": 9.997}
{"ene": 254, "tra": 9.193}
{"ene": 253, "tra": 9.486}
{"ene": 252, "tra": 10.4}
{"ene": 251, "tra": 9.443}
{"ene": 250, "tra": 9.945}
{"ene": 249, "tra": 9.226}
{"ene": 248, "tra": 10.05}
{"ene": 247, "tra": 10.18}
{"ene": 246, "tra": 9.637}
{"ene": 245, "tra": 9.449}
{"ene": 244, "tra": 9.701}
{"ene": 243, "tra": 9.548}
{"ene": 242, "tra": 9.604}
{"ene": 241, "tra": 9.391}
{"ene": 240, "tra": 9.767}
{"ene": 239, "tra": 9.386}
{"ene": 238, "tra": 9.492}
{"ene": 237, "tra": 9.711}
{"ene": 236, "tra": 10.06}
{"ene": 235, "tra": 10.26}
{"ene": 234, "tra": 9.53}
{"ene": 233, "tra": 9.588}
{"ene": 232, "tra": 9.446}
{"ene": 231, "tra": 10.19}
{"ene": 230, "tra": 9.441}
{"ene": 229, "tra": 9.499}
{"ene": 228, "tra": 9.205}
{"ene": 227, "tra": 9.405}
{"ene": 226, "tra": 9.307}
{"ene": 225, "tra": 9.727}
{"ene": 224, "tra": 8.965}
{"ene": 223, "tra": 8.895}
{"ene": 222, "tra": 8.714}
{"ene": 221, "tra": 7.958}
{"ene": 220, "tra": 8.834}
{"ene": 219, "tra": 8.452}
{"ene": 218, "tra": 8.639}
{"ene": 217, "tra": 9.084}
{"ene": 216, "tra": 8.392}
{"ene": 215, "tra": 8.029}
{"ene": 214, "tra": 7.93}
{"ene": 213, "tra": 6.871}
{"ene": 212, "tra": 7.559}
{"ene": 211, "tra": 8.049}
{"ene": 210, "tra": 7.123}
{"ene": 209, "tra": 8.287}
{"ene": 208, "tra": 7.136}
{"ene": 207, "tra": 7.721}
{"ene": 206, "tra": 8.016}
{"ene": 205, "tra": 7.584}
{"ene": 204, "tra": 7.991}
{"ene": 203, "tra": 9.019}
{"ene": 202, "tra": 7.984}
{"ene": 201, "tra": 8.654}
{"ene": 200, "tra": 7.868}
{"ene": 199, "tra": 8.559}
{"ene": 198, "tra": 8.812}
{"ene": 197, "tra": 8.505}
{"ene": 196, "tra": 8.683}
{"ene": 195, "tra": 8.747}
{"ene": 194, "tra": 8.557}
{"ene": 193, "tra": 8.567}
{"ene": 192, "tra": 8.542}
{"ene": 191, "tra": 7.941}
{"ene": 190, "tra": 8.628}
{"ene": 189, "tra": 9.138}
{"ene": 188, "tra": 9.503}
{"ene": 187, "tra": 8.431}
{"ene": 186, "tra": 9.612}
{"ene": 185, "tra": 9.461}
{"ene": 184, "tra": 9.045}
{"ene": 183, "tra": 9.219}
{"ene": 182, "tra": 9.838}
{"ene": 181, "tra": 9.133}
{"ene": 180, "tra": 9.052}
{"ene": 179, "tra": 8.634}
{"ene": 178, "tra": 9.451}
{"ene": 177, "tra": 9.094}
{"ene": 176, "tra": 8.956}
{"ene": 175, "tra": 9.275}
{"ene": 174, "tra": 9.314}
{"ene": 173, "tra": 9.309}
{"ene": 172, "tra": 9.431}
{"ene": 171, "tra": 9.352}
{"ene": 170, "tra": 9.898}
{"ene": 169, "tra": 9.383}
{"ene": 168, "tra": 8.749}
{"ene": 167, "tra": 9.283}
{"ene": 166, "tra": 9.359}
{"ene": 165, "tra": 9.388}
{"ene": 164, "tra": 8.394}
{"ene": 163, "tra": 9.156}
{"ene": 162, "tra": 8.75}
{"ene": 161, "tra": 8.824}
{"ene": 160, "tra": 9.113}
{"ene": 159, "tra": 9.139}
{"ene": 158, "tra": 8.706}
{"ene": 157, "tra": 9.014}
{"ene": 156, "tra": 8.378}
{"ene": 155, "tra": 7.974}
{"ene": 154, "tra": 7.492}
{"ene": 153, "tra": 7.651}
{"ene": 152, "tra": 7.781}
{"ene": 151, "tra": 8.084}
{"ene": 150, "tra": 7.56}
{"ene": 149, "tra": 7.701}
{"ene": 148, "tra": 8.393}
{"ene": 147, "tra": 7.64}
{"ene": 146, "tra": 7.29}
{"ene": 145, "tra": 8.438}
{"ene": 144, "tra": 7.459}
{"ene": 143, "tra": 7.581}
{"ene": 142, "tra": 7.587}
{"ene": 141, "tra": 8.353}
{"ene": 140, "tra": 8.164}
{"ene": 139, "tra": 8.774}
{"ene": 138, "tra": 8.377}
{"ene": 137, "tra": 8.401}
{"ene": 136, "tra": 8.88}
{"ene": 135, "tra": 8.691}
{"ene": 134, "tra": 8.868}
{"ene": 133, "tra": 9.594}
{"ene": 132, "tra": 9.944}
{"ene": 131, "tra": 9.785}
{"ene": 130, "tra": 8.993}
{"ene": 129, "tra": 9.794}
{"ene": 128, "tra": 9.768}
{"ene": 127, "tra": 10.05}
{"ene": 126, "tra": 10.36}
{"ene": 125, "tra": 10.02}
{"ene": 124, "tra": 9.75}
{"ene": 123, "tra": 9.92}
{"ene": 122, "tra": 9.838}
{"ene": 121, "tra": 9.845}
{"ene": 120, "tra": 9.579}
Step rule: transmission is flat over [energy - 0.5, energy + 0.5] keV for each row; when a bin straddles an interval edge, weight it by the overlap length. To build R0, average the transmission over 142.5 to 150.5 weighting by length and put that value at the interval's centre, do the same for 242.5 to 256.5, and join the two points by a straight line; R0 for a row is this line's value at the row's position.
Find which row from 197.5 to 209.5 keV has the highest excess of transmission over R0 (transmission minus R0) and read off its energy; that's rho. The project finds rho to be 203 keV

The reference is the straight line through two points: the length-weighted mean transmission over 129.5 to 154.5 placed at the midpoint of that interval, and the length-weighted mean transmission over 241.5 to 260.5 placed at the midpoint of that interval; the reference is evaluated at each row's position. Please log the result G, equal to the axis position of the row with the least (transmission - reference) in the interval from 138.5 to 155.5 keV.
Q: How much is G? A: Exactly 146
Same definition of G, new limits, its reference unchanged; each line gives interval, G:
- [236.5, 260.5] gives 260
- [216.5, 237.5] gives 221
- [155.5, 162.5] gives 156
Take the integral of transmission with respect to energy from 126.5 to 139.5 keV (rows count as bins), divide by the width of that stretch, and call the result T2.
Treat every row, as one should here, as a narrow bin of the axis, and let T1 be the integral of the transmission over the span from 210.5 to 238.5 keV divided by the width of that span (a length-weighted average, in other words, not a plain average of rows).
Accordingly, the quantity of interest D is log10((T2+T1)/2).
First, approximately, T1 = 9.0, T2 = 9.2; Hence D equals 0.959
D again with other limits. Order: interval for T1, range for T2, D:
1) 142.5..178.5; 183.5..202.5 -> 0.938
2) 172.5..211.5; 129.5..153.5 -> 0.929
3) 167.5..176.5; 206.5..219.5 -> 0.936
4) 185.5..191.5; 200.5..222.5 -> 0.929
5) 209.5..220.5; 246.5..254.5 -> 0.950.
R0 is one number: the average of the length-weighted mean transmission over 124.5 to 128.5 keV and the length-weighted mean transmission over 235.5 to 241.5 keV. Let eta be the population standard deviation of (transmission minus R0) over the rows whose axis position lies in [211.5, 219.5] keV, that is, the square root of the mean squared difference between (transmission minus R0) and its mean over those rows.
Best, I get 0.64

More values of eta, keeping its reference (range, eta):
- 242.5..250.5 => 0.30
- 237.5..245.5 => 0.13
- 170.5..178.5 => 0.16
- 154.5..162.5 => 0.37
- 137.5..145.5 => 0.46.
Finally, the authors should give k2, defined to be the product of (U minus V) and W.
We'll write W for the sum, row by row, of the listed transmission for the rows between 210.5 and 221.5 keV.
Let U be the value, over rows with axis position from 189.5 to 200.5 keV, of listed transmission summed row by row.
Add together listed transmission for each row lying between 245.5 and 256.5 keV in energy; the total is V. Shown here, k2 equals -1253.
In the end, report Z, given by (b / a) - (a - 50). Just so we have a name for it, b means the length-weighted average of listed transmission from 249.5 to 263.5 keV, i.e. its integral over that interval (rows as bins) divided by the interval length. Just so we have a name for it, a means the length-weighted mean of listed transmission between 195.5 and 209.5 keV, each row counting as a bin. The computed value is 43.0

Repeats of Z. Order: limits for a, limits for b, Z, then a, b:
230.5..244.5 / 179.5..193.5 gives 41.2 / 9.69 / 9.0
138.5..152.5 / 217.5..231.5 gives 43.2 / 7.91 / 9.1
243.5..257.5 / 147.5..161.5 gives 41.1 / 9.78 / 8.3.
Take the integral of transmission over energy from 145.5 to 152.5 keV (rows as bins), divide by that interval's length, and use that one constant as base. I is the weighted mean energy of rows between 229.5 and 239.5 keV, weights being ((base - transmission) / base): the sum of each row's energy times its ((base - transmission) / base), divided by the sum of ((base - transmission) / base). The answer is 234.5 keV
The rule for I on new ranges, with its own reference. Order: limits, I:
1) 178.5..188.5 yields 183.7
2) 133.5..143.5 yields 136.6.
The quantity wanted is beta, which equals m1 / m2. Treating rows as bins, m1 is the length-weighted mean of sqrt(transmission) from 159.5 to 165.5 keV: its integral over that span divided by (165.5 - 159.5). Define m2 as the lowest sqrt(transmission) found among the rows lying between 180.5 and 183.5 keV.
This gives 0.99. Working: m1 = 2.99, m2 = 3.02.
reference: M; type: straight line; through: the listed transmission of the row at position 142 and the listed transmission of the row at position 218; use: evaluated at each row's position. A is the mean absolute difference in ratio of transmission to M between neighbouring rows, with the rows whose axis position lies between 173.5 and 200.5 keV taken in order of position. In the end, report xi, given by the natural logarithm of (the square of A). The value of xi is -6.04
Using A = 0.049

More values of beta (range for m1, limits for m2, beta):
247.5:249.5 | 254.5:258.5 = 1.05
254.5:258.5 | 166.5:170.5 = 1.05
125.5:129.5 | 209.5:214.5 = 1.21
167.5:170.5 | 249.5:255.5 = 1.01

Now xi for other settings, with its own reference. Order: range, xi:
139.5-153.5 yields -5.57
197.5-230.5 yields -5.49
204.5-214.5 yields -4.85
